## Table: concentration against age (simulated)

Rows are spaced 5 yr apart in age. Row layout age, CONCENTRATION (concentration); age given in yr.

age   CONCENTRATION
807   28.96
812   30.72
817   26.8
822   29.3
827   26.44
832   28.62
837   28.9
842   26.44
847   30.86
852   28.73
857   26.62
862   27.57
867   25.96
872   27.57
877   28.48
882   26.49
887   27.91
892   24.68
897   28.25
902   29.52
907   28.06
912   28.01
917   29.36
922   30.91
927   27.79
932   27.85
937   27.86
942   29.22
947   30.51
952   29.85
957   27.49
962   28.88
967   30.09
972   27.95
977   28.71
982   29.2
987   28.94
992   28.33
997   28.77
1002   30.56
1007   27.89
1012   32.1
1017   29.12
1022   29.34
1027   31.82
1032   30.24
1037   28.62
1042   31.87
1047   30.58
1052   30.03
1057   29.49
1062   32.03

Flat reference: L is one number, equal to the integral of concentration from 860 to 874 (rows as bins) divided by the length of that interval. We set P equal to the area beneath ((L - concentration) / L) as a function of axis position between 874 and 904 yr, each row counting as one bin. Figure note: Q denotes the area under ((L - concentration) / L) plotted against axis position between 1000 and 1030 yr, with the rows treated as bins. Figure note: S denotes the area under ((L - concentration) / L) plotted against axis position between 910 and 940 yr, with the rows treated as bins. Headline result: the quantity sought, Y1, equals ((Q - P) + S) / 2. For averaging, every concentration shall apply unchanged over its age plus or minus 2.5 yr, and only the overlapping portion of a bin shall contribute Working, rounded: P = -0.6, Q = -3.5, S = -2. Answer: -2.4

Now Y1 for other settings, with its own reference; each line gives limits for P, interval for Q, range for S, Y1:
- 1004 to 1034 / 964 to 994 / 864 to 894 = 0.7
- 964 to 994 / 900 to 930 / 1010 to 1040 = -1.8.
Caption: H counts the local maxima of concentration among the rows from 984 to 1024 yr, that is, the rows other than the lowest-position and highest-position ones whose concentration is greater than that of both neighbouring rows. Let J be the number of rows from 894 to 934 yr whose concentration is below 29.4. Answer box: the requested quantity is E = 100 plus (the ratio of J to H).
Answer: 103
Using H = 2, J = 6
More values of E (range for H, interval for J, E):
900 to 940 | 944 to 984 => 105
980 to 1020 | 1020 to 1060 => 101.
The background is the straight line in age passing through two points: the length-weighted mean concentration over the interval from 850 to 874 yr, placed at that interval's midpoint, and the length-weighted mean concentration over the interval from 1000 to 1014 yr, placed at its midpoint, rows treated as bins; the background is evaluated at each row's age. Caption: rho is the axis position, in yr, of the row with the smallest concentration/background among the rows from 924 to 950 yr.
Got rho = 937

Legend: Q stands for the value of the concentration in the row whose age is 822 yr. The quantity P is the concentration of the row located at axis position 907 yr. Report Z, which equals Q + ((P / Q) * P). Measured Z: 56.2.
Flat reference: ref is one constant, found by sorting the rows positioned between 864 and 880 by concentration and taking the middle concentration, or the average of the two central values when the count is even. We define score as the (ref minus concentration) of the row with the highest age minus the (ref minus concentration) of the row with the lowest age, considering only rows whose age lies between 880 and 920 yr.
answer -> -2.9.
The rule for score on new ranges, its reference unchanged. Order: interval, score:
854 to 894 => 1.9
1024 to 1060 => 2.3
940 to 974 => 1.3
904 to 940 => 0.2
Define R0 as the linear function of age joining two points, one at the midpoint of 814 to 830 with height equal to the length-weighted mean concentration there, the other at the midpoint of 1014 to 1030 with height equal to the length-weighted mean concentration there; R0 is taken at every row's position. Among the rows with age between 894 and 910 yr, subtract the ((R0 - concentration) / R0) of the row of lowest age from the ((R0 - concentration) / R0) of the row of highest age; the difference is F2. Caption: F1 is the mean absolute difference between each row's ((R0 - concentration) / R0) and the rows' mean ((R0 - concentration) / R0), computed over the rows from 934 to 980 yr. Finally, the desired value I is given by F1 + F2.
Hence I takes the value 0.042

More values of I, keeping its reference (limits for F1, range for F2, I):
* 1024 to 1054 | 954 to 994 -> 0.016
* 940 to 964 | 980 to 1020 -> 0.047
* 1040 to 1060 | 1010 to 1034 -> 0.096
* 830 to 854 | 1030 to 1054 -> 0.049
